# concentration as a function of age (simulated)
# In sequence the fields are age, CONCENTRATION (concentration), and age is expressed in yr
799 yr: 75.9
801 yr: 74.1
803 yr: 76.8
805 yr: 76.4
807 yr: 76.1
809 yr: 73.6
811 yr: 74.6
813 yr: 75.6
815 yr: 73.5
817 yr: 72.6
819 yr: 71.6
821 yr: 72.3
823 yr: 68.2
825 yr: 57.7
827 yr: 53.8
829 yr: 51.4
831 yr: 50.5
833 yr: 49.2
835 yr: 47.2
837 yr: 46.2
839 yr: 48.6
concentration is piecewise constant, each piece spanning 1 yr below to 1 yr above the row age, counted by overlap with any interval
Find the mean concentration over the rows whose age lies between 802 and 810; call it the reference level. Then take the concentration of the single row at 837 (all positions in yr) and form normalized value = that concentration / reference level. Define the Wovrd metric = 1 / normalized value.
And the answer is 1.64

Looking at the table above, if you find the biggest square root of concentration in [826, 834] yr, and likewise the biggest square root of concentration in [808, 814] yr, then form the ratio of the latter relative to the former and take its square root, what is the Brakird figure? 1.09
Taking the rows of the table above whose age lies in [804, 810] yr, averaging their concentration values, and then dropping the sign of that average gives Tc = 75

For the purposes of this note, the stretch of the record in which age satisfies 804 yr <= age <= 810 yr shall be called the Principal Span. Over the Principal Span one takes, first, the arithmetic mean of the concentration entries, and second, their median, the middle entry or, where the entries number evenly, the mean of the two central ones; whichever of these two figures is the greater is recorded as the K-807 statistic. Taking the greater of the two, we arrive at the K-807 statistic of 76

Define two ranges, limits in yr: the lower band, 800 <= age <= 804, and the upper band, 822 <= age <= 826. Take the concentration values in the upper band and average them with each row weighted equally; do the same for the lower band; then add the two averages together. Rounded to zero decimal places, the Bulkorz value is 138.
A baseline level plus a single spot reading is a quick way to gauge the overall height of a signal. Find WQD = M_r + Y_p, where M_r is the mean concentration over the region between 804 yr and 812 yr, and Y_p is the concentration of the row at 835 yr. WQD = 122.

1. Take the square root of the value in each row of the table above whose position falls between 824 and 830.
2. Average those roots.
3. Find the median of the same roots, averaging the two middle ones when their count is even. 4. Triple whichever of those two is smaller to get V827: 22.0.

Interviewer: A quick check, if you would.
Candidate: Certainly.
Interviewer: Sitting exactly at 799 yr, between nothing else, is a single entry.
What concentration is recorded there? 75.9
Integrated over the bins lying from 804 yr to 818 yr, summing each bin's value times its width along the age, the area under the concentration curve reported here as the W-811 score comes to 1045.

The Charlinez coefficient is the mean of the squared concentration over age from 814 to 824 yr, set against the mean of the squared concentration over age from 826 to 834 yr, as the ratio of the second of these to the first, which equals 0.5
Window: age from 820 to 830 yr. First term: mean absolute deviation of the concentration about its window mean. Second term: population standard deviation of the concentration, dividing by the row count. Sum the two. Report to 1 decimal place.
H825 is 15.8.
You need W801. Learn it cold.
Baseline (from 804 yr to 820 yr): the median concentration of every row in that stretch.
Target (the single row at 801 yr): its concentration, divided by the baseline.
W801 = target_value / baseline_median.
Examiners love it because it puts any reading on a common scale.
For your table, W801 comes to 1.0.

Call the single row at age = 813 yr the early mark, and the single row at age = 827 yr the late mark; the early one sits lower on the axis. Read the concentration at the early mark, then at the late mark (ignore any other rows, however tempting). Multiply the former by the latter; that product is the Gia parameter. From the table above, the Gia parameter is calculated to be 4067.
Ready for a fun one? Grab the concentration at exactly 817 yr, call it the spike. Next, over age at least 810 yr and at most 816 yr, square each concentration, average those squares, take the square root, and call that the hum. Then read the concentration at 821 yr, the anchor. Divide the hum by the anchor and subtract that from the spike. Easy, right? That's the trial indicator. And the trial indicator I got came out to 71.6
